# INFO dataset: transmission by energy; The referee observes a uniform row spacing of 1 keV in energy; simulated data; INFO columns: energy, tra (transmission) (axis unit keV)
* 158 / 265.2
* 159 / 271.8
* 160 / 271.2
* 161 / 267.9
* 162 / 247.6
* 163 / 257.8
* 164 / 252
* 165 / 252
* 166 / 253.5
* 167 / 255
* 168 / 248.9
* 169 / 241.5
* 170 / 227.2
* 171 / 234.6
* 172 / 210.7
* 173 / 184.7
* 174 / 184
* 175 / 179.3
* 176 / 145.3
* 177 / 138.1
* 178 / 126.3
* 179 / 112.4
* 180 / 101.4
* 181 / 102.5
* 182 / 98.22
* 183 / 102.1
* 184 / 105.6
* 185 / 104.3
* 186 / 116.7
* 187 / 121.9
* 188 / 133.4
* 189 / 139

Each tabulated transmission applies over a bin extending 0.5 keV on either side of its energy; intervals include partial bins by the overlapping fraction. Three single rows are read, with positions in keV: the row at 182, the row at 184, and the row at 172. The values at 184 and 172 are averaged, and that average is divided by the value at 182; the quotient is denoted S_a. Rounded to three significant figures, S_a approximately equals 1.61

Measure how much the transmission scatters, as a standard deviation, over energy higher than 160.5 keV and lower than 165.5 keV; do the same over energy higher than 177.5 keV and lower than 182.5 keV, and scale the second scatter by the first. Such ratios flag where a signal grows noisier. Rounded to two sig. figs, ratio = 1.5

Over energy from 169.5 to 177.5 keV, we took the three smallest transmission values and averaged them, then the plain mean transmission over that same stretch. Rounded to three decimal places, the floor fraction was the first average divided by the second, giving 0.820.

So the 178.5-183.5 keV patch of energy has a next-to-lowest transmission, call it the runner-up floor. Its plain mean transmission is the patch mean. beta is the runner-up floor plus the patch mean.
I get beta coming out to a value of 205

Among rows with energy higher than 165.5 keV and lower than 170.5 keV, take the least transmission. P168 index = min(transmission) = 227.2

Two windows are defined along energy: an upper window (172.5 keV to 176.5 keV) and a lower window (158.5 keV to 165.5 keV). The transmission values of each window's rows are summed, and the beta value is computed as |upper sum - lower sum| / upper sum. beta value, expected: 1.6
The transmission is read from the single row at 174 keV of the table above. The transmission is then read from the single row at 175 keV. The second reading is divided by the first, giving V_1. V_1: 0.97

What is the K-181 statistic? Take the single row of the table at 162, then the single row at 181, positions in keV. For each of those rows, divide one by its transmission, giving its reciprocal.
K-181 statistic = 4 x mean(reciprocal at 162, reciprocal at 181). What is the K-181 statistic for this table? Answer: 0.028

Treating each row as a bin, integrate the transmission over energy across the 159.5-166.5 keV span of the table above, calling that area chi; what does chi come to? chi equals 1802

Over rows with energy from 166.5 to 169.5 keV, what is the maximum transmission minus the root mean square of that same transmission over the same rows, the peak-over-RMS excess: 6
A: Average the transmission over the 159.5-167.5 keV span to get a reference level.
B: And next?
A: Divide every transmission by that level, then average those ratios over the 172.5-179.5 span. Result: 0.59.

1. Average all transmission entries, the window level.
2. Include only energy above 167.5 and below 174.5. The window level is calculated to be 219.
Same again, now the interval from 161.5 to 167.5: 253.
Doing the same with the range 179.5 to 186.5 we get 104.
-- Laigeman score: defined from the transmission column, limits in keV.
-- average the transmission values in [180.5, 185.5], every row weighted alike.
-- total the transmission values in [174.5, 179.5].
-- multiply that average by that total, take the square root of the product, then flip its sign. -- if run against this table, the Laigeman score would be -268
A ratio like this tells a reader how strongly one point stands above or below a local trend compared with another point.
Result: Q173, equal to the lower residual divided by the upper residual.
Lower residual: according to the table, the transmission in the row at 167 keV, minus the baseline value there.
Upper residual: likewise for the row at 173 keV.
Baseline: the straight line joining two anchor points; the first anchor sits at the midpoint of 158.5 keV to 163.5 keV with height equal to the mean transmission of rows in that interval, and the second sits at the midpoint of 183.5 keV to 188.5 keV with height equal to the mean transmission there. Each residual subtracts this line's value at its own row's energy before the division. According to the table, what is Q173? -3.3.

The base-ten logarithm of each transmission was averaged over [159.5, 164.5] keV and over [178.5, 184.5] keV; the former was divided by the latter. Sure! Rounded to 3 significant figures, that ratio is 1.20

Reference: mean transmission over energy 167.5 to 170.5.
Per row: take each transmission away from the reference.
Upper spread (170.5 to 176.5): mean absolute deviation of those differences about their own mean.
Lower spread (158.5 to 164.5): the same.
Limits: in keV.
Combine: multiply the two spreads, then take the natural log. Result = 5.3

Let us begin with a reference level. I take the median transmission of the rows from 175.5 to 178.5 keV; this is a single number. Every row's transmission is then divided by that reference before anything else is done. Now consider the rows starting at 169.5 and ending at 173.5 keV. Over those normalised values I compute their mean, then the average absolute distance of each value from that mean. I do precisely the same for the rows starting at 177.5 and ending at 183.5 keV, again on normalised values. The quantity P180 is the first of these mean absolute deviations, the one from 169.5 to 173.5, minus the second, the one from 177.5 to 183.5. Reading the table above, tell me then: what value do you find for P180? 0.061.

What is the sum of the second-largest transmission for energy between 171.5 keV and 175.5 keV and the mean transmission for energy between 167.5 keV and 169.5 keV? 430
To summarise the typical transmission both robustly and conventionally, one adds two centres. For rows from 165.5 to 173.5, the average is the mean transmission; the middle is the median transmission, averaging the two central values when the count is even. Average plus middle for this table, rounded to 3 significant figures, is 470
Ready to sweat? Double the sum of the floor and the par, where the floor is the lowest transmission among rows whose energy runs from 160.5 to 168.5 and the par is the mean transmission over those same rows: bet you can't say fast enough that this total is 1004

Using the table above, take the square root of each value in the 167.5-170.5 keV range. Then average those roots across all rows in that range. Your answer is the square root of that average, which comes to 3.93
